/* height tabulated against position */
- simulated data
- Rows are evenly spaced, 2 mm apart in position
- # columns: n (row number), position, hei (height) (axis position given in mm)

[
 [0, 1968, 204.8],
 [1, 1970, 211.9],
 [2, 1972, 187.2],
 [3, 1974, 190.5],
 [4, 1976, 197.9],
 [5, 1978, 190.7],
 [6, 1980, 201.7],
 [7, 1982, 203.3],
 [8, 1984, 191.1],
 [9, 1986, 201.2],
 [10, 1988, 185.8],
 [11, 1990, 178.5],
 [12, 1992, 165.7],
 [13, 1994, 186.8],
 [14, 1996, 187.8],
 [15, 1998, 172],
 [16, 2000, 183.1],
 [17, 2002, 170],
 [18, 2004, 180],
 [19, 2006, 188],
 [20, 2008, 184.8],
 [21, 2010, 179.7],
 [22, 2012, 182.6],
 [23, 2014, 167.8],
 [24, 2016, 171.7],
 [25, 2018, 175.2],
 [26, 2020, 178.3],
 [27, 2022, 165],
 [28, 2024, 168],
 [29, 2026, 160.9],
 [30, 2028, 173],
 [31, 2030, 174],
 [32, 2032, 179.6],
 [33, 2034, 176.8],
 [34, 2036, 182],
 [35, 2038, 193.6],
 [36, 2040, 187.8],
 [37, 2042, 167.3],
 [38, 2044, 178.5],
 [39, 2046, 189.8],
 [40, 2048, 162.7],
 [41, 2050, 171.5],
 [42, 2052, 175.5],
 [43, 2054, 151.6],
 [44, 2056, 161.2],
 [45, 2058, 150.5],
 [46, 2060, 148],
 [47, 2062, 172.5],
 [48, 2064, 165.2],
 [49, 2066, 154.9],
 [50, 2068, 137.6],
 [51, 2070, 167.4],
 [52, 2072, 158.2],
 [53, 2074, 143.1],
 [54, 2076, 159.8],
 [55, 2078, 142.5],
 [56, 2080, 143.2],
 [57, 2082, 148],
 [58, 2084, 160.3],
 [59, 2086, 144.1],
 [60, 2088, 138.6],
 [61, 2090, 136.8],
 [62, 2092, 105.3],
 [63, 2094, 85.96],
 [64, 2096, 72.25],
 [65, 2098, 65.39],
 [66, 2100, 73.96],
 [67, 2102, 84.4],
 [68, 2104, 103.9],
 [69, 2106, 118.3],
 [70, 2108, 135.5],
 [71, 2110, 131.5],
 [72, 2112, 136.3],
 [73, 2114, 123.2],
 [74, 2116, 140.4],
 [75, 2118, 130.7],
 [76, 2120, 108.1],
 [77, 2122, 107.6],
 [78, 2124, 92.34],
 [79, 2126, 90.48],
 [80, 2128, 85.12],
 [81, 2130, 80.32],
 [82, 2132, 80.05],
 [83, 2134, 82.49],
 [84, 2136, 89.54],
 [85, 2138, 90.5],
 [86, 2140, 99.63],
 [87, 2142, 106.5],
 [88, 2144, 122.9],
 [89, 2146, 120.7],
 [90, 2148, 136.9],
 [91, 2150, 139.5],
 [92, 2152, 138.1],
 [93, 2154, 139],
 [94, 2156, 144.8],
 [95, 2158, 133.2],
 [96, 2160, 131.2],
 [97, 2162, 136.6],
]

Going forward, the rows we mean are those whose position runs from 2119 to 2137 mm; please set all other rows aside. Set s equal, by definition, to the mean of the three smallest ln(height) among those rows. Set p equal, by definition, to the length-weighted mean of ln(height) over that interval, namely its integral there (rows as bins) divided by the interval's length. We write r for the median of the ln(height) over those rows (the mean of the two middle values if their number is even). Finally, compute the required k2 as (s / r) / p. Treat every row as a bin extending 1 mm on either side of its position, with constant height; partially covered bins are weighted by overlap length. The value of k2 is 0.217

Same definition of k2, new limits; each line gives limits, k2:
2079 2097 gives 0.188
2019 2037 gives 0.192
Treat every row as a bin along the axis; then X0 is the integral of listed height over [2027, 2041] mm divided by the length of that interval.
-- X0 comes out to 181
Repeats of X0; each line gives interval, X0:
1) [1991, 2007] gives 179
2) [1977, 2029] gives 180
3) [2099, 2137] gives 105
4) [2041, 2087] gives 159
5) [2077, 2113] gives 118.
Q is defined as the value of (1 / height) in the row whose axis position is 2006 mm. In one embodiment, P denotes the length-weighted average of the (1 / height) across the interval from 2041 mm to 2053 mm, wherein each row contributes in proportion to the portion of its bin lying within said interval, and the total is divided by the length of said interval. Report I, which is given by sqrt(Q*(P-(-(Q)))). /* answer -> 0.0077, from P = 0.0058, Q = 0.0053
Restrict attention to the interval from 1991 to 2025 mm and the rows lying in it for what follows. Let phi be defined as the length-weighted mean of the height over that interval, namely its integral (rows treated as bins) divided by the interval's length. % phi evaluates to 177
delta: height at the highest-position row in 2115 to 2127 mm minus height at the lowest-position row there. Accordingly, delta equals -50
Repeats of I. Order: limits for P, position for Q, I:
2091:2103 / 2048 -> 0.0107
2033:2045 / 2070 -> 0.0083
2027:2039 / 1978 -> 0.0075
